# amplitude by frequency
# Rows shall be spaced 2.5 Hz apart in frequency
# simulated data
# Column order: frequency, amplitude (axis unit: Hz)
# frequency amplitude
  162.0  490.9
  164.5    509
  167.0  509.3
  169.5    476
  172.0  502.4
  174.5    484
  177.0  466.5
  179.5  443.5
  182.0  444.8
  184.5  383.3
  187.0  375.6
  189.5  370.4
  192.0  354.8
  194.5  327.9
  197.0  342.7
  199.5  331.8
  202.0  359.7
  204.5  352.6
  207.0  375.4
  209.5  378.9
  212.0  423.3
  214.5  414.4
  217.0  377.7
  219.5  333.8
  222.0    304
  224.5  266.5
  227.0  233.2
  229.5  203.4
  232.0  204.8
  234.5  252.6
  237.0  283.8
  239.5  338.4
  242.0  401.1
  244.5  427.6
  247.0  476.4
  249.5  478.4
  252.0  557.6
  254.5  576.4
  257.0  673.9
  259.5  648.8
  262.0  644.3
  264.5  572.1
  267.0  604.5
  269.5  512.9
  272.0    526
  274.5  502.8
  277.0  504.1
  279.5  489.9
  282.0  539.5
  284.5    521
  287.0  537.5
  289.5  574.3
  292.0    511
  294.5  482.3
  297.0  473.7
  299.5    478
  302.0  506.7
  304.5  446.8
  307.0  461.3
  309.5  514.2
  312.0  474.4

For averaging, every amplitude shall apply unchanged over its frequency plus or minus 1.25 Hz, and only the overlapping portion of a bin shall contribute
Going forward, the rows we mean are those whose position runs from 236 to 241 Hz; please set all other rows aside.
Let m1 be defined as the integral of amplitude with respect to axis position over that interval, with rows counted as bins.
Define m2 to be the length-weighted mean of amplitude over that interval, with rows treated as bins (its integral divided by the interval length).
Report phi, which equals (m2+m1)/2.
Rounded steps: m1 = 1585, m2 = 317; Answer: 951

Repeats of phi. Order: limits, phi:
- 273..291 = 4978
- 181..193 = 2504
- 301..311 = 2648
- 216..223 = 1353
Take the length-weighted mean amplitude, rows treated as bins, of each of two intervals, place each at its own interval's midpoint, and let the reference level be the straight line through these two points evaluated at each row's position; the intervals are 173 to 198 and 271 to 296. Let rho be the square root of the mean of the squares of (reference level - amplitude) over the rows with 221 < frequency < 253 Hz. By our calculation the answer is 159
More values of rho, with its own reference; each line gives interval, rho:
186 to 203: 63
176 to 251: 114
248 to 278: 98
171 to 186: 75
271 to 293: 22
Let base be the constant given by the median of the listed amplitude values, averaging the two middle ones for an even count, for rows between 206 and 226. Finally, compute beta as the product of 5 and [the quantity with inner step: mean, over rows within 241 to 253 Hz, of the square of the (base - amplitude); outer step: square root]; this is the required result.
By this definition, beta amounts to 531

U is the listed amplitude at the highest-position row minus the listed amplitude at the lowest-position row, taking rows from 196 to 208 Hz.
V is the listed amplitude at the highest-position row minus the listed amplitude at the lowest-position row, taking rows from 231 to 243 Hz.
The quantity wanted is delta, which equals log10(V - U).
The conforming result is 2.2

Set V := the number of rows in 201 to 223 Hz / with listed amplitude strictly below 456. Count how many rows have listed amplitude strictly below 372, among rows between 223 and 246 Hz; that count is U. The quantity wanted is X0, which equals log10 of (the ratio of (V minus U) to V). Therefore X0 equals -0.65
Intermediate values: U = 7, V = 9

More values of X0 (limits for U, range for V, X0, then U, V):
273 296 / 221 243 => 0.00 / 0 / 9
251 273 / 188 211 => 0.00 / 0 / 9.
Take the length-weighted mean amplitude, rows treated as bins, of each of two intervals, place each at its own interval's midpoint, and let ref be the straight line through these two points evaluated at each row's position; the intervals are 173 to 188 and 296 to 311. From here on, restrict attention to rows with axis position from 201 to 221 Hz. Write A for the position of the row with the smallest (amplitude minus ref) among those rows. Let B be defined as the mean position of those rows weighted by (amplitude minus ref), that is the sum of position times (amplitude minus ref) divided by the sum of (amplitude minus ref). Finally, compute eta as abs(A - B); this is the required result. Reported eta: 8.8 Hz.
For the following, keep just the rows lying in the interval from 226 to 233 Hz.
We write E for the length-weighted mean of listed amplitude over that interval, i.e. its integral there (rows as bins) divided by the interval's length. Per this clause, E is 213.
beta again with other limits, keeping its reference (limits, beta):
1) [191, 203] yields 177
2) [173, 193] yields 303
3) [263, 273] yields 905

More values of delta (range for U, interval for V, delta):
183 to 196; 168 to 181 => 1.4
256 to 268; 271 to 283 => 1.9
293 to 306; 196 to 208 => 1.8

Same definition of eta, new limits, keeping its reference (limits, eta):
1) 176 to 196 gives 2.2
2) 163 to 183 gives 9.2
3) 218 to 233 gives 2.7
